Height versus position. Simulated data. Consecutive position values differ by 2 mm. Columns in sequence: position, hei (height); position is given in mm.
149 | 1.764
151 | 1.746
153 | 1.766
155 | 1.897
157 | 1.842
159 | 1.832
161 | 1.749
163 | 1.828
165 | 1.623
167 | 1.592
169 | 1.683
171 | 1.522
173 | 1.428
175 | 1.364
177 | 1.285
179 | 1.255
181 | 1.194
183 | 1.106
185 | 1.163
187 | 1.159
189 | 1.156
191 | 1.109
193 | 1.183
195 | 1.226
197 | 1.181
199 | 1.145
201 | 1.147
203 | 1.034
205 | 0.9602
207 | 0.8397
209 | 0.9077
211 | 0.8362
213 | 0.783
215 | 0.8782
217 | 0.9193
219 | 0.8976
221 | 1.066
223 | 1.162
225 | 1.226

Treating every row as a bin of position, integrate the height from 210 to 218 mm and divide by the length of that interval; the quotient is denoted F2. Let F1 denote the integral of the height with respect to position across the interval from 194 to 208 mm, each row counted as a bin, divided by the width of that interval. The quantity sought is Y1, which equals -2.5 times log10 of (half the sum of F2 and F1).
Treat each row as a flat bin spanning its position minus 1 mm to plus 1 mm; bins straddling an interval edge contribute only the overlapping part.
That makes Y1 0.0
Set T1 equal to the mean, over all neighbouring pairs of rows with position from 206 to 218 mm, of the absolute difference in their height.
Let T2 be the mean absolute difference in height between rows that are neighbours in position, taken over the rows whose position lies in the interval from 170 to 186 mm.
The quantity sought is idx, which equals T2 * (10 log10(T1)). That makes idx -0.8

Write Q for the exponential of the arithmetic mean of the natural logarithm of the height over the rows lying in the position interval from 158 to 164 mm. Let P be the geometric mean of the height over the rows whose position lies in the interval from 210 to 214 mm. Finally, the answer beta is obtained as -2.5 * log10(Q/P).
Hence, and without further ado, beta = -0.9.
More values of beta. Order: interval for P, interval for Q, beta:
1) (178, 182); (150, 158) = -0.4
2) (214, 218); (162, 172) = -0.7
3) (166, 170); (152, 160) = -0.1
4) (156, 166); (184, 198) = 0.5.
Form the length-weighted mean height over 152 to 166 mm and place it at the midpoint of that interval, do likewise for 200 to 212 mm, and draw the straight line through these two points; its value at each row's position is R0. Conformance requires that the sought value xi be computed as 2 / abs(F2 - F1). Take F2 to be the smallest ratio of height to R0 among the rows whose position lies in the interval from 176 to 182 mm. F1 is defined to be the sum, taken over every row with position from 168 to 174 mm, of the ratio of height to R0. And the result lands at 0.96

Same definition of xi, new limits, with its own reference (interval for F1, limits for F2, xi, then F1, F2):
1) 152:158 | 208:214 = 0.99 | 2.96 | 0.944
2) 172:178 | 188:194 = 1.11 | 2.71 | 0.908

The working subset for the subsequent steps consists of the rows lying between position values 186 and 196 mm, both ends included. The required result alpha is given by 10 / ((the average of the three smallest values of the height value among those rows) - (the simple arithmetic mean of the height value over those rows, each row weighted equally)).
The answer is -396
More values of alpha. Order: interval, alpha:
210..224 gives -98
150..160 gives -284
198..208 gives -124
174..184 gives -179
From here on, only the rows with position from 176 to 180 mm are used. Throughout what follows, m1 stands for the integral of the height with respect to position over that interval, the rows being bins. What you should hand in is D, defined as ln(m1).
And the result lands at 1.63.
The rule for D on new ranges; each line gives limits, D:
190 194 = 1.52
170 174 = 1.77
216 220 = 1.29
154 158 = 2.01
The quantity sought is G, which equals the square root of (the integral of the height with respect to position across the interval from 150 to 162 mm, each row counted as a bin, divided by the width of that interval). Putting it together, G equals 1.34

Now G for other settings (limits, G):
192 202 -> 1.08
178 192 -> 1.08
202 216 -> 0.94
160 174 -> 1.28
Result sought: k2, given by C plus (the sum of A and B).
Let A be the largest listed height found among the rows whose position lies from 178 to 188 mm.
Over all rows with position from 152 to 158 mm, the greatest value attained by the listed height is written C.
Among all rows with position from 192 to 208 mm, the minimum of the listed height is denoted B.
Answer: 3.99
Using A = 1.255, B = 0.8397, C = 1.897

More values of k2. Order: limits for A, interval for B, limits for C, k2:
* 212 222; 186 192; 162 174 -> 4.00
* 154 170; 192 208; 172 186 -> 4.16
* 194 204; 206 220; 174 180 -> 3.37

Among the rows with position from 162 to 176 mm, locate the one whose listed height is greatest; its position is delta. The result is 163 mm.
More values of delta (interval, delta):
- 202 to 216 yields 203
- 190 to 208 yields 195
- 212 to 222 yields 221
